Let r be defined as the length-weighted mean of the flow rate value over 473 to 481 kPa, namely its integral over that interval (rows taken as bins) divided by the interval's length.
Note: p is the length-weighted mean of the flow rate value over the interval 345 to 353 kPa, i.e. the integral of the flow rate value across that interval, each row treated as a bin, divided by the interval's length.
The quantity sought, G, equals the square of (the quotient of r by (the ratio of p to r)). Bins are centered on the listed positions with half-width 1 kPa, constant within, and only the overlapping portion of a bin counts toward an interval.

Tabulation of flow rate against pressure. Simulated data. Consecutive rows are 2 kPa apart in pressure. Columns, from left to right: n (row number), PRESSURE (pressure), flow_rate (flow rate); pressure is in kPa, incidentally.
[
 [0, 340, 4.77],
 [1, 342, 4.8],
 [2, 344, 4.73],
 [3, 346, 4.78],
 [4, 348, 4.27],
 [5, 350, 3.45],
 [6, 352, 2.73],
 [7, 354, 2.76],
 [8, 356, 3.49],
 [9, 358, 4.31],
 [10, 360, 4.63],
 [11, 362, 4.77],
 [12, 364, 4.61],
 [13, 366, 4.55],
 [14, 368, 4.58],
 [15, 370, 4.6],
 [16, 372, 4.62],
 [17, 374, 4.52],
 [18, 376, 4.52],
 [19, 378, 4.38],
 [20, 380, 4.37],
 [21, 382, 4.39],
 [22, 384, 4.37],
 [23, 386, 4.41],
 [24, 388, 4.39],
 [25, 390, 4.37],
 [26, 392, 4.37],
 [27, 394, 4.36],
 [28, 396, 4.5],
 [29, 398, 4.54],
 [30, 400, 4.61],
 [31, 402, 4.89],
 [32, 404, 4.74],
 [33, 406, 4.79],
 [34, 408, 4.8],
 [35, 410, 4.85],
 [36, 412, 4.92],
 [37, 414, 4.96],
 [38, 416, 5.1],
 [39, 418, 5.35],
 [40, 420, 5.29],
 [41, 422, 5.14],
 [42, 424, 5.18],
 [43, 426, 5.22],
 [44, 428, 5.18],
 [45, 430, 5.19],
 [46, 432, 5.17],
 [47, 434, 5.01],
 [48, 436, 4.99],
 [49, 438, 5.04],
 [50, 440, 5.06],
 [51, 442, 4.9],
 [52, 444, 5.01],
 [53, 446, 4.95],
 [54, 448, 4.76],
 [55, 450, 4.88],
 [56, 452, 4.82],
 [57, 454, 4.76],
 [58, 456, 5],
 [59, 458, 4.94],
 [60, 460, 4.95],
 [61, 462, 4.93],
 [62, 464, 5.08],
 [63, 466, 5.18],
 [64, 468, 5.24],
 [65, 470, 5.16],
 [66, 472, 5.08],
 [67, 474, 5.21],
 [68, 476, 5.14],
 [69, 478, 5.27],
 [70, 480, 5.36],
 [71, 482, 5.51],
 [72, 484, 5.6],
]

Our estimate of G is 52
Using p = 3.8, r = 5.2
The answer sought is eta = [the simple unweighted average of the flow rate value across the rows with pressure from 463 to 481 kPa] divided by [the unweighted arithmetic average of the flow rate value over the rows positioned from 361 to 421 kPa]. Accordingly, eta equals 1.12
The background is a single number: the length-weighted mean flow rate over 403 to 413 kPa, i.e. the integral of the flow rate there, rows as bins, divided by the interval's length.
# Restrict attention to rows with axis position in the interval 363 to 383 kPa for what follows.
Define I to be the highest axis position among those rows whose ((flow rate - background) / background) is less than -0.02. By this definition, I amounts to 382 kPa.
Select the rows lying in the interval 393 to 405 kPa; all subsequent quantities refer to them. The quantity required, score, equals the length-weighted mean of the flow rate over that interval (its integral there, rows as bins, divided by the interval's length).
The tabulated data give 4.61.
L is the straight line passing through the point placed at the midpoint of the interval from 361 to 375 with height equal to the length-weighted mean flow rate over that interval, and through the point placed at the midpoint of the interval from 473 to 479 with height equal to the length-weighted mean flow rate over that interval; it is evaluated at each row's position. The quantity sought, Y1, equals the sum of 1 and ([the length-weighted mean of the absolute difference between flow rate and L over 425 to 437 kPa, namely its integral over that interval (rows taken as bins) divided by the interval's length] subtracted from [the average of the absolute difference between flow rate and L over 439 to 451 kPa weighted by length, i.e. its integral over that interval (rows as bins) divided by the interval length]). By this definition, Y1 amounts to 0.96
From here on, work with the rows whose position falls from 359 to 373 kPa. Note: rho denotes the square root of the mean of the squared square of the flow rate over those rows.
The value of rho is 21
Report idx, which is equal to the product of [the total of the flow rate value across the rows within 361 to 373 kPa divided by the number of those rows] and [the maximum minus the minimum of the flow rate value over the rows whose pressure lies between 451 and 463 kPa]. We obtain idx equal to 1.11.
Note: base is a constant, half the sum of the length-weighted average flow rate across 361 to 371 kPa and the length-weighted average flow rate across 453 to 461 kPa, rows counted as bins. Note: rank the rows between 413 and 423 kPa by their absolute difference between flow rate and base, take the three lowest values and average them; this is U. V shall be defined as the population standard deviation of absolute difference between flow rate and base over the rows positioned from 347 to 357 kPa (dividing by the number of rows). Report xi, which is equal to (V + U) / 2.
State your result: 0.43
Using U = 0.30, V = 0.57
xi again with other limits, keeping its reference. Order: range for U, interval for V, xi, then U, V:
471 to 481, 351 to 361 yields 0.58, 0.38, 0.78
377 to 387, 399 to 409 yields 0.22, 0.37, 0.06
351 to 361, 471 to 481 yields 0.36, 0.62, 0.10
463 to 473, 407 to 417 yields 0.22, 0.34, 0.10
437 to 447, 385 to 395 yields 0.10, 0.19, 0.02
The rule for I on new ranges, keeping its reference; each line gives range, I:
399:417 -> 400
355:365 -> 364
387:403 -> 400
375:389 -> 388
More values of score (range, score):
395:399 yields 4.52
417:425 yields 5.24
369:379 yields 4.53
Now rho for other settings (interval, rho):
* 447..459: 24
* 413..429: 27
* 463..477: 27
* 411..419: 26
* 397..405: 22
